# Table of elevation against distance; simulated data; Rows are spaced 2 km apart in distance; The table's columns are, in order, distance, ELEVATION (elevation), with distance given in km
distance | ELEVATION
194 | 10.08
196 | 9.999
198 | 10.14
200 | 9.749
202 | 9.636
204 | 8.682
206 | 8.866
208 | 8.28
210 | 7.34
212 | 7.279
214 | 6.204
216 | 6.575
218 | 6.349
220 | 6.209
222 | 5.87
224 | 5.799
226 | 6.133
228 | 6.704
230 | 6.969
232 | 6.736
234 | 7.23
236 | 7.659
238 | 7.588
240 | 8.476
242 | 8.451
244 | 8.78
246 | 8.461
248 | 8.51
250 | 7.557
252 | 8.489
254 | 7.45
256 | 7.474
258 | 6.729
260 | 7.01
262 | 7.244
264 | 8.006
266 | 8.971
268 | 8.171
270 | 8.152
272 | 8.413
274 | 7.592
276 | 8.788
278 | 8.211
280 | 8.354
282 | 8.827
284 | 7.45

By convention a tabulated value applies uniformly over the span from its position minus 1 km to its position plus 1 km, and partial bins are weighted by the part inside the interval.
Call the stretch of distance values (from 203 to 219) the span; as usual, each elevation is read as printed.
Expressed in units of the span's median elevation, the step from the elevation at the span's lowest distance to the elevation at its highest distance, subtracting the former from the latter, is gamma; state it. -0.32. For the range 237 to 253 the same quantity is 0.11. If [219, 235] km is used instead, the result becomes 0.16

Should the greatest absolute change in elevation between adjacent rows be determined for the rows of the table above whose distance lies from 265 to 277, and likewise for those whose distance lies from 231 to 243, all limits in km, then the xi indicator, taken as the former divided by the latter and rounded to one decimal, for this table 1.3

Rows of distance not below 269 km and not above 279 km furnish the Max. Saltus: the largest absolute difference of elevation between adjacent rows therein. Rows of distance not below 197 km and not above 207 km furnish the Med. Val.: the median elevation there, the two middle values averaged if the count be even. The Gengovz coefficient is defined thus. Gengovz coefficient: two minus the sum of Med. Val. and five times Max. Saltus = -13.6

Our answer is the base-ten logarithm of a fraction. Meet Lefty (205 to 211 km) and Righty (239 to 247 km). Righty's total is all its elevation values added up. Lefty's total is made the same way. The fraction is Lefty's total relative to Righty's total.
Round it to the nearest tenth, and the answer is -0.1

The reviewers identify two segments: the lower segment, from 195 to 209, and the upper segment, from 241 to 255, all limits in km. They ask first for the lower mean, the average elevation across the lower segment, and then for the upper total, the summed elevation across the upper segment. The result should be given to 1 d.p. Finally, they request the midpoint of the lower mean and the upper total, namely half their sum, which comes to 33.5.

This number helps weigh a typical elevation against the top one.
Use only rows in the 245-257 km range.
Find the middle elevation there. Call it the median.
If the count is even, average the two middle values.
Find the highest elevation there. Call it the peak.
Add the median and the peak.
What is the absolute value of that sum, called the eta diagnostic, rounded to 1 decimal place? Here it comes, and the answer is 16.5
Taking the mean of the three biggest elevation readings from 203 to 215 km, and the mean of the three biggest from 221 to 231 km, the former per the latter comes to 1.30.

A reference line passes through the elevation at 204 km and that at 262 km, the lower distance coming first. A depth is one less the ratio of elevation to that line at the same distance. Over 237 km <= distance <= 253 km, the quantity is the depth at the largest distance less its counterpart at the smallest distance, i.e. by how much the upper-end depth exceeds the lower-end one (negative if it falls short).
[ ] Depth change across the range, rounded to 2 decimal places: -0.17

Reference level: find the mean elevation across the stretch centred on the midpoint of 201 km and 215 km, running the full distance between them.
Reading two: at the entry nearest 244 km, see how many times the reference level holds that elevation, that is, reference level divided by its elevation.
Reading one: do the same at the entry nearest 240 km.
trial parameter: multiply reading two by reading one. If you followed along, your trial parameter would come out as 0.87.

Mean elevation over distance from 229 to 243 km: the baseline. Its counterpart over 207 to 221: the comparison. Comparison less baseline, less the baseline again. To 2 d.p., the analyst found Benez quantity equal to -8.28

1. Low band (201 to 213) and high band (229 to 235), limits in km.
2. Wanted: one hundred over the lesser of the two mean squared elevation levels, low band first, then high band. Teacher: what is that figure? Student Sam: 2.05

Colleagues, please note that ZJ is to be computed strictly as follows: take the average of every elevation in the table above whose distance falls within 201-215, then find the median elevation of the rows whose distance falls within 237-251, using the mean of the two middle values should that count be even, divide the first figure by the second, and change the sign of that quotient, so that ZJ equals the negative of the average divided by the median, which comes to -0.95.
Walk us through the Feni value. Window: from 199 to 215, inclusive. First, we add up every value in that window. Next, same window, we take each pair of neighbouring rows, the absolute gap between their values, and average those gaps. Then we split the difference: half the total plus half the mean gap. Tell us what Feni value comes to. 33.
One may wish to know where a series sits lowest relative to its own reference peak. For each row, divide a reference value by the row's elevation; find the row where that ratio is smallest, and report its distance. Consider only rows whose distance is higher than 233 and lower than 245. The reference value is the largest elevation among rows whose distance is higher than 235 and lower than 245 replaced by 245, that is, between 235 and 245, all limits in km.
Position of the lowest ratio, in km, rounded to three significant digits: 244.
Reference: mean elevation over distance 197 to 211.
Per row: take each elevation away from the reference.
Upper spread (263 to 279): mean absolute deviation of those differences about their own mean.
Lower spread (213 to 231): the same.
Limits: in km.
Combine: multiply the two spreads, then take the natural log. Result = -2.32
